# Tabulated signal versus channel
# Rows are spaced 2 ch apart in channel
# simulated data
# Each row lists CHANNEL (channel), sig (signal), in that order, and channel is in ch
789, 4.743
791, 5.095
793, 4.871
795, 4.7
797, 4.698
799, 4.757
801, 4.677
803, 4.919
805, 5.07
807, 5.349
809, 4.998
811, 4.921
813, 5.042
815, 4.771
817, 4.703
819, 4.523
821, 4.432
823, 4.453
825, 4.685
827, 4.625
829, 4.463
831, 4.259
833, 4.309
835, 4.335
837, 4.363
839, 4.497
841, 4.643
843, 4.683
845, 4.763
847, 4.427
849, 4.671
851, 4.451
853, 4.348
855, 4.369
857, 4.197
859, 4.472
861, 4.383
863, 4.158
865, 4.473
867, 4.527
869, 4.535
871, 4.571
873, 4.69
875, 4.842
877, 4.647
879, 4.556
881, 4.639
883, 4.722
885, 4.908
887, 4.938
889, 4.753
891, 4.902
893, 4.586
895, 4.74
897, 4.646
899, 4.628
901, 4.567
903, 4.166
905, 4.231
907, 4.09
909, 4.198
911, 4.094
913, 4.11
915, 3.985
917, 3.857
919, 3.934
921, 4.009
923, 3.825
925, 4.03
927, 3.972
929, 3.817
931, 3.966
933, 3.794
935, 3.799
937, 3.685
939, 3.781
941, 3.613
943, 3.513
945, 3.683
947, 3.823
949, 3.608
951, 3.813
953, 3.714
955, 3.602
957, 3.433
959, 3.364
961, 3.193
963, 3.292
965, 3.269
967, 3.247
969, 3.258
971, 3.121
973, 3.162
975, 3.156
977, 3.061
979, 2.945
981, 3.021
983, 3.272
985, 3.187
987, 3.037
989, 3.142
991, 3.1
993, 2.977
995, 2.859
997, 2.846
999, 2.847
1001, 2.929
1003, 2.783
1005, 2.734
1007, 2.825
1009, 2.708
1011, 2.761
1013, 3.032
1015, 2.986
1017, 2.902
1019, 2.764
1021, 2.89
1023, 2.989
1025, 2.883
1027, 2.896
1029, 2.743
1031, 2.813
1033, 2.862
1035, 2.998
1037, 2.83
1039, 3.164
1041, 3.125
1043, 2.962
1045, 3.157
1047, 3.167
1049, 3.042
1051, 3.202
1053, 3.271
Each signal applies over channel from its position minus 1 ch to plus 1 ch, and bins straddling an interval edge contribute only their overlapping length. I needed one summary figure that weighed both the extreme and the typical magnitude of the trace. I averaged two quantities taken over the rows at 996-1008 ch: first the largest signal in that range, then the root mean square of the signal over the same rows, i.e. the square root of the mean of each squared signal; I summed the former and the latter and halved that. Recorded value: 2.9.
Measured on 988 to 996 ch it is 3.1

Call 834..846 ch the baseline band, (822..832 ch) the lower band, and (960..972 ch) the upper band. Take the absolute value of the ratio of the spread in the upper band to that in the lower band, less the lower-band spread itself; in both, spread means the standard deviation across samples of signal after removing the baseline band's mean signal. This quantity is 0.2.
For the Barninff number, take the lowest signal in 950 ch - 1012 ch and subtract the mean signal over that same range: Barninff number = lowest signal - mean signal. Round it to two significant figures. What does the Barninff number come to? -0.41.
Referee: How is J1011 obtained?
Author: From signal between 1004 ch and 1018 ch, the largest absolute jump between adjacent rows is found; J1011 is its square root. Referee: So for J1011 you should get 0.521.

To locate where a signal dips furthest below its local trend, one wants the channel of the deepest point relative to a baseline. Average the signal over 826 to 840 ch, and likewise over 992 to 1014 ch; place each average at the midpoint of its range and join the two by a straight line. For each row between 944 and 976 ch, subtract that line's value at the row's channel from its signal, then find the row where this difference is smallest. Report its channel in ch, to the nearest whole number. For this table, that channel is 961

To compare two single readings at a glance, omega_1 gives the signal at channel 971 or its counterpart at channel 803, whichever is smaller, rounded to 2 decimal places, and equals 3.12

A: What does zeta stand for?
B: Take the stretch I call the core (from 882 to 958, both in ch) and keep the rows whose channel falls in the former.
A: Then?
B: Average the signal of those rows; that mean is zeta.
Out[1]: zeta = 4.09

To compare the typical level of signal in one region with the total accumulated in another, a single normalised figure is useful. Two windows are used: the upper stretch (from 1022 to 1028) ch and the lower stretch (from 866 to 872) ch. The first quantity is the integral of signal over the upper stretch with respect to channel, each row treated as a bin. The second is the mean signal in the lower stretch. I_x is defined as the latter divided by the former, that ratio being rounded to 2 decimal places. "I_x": 0.26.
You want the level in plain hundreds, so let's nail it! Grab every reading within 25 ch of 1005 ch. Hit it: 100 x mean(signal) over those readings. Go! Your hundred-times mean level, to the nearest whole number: 292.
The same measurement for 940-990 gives 334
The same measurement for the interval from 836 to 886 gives 454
